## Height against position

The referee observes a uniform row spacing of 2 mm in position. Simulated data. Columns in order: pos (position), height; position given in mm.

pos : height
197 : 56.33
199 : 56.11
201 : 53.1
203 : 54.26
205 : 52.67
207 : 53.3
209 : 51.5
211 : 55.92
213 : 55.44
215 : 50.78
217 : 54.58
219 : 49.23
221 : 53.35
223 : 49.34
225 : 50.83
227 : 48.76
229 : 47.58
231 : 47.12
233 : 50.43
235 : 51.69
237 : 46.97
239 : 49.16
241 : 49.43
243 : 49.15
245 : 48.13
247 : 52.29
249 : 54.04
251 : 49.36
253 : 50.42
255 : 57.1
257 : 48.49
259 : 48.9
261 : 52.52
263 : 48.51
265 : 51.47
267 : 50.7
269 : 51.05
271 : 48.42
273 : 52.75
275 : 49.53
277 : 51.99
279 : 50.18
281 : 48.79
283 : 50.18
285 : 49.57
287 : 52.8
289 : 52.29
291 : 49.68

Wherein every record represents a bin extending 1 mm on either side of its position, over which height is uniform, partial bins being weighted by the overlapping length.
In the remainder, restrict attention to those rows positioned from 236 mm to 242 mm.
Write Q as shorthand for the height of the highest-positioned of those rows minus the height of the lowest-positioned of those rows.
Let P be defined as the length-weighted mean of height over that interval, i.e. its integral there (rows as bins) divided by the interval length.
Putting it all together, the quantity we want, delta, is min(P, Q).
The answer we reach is 2.5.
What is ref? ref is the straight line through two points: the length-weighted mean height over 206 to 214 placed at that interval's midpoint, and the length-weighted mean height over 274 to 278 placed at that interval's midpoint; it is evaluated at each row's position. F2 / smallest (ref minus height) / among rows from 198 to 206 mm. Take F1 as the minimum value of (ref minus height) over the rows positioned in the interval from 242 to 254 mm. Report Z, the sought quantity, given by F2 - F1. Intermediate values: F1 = -1.94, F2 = -2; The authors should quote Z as 0.4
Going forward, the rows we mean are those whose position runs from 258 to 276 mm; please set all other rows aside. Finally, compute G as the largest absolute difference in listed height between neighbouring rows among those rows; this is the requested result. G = 4.3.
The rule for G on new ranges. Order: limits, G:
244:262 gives 8.6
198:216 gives 4.7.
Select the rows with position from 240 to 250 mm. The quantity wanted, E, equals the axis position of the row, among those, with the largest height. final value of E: 249 mm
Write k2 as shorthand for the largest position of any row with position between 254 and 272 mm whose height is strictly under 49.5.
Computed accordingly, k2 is 271 mm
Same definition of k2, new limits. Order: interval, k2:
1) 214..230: 229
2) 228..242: 241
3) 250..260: 259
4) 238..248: 245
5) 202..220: 219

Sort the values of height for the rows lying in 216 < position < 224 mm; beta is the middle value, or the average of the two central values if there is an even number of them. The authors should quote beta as 51.3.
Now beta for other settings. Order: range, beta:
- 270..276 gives 49.5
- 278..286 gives 49.9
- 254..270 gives 50.9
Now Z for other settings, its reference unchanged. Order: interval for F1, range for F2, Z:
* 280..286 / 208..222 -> -2.2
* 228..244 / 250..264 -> -6.4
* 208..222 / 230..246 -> 3.0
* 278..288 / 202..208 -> 2.7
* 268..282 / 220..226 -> 2.0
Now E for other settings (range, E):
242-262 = 255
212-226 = 213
